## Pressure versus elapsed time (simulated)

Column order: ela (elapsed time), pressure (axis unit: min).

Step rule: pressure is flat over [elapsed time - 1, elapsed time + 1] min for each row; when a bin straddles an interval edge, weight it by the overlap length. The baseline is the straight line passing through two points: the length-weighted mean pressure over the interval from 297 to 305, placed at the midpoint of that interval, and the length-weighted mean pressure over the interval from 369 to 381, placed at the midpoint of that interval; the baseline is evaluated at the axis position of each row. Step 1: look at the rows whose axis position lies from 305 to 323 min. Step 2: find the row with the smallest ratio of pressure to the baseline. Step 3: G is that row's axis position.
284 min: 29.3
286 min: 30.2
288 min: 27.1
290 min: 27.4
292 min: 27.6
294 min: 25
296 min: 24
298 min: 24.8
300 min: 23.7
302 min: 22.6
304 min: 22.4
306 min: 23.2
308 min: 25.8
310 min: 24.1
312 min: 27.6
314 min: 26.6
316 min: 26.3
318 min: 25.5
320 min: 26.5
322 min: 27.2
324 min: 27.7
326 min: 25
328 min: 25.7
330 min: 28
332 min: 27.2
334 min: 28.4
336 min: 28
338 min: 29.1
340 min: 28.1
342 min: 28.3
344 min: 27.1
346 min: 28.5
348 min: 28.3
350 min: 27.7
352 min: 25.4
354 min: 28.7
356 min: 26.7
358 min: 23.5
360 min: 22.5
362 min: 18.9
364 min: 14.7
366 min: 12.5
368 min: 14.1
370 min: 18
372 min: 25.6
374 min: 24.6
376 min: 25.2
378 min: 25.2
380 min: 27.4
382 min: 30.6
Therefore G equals 306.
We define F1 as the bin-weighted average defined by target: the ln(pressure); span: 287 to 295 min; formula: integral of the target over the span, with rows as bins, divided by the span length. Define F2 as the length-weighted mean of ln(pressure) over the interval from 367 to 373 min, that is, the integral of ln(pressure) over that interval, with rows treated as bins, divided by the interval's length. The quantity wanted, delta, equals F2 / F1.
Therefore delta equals 0.89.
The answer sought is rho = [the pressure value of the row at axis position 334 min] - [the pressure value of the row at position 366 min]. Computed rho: 15.9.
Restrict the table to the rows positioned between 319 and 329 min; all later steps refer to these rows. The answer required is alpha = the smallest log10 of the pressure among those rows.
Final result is 1.398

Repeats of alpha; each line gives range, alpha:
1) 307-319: 1.382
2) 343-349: 1.433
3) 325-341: 1.398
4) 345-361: 1.352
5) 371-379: 1.391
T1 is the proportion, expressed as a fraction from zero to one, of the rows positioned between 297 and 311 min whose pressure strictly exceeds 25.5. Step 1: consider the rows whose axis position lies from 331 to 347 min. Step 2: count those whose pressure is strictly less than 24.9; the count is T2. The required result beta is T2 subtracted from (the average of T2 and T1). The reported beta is 0.1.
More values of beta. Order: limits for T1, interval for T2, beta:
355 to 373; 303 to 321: -1.4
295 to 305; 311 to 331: 0.0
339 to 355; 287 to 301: -1.1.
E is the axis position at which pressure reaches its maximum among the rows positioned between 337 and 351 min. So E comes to 338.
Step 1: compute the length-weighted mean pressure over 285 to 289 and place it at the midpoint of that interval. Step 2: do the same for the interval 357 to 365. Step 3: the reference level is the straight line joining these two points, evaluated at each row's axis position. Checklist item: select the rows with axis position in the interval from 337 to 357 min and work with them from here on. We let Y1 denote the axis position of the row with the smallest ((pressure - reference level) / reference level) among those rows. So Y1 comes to 352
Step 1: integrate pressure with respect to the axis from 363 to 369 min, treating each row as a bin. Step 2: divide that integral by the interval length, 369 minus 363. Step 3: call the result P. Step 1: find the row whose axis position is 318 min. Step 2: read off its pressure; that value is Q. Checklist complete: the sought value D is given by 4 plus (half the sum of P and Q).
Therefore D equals 23.6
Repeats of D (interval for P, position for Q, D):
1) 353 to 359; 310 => 29.2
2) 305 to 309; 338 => 30.8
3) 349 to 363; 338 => 30.9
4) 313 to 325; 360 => 28.6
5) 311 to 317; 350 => 31.3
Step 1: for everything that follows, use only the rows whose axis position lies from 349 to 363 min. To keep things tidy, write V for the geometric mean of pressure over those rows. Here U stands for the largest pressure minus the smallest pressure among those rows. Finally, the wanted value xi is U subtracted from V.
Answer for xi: 15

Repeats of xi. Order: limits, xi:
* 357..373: 5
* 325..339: 23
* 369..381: 15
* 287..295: 24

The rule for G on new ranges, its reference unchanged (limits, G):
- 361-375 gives 366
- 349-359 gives 358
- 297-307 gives 304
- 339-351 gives 344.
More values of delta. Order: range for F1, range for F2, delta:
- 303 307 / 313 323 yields 1.05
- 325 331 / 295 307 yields 0.97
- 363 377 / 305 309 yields 1.10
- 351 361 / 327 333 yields 1.02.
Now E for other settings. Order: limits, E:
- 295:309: 308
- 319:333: 330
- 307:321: 312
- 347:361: 354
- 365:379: 372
